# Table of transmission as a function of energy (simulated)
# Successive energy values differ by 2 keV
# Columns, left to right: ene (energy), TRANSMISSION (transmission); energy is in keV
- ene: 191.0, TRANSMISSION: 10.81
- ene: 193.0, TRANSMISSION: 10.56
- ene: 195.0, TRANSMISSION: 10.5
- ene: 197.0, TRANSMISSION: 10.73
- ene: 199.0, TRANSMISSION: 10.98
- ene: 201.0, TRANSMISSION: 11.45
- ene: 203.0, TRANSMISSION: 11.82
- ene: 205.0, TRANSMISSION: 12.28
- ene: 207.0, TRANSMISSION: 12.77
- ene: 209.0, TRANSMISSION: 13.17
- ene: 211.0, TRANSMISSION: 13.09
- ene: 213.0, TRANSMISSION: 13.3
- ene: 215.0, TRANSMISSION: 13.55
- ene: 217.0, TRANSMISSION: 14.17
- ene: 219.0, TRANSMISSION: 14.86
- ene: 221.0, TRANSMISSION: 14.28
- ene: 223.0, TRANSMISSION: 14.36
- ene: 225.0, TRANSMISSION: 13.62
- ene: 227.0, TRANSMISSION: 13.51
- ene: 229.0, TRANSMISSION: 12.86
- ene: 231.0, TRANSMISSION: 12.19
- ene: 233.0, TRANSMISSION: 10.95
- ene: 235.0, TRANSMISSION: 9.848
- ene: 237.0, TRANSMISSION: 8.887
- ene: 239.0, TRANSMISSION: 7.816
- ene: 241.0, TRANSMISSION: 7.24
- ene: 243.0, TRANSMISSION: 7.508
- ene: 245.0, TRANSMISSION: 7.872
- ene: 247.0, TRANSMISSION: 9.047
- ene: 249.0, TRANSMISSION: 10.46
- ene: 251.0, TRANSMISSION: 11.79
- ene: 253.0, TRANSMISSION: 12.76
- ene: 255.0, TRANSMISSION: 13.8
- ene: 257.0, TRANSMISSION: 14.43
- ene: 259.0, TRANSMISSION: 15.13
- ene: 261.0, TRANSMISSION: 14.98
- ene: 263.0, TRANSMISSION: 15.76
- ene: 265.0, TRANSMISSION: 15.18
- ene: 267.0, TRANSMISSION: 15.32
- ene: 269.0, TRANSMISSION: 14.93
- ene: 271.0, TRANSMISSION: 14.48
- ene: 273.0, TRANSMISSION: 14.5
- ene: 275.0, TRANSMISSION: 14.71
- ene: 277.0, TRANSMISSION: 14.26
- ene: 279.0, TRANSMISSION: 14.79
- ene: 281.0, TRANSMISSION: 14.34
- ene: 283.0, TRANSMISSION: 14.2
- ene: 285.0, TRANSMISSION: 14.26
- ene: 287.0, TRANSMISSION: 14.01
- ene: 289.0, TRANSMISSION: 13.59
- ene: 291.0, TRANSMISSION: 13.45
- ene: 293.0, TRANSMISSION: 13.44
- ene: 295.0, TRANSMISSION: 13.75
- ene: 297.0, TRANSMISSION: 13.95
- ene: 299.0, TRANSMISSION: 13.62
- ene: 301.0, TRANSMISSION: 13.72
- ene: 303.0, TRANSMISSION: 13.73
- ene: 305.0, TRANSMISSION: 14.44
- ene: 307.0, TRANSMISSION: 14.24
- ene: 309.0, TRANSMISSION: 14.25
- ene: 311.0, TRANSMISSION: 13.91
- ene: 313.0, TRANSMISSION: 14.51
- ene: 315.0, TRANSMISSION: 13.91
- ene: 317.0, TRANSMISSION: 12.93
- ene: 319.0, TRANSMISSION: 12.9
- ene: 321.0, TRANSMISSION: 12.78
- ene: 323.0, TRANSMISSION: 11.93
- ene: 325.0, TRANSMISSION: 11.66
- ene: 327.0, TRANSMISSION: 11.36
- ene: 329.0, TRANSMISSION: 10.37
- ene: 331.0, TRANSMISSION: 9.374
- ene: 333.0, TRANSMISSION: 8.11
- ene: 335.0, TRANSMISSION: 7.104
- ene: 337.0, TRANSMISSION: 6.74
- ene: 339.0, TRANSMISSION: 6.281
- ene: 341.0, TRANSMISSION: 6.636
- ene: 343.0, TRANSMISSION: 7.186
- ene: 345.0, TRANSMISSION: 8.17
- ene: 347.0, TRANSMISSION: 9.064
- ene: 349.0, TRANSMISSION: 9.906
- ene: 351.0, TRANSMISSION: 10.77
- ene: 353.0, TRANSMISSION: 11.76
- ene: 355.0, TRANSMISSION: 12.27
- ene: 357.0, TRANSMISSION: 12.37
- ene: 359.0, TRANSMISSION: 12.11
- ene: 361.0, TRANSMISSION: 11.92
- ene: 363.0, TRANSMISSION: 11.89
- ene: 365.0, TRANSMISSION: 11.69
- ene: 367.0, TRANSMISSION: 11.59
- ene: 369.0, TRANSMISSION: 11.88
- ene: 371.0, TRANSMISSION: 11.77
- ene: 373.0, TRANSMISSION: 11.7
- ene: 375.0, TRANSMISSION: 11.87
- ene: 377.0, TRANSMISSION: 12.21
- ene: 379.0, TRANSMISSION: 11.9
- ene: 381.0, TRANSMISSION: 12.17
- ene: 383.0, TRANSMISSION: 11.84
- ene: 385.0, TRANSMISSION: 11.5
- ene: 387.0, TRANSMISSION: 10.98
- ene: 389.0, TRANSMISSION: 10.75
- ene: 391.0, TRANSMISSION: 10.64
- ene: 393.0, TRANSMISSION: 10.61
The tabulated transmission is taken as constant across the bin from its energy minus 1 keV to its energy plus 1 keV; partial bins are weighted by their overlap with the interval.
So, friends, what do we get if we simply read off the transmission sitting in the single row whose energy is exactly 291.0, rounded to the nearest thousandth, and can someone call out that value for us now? 13.450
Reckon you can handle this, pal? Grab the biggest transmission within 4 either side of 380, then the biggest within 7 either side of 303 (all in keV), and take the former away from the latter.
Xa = 2.2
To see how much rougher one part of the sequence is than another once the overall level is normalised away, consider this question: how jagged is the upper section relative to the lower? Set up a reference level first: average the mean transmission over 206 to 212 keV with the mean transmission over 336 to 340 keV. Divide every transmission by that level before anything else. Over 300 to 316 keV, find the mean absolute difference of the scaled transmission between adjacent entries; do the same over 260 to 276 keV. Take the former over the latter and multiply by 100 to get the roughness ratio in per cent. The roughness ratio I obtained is 96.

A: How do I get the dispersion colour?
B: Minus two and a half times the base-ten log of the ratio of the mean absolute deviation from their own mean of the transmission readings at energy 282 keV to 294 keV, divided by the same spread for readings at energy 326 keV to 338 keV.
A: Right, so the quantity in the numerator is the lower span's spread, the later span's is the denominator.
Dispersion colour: 1.7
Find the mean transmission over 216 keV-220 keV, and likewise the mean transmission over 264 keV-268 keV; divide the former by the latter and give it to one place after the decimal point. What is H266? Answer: 1.0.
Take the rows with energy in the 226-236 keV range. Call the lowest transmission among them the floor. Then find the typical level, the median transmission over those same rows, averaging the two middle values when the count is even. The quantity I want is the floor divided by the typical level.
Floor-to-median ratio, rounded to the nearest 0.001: 0.808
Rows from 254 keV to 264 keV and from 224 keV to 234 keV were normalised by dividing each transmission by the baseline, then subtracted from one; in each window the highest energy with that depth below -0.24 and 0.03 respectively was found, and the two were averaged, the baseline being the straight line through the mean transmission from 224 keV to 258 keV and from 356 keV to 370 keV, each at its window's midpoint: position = 248 keV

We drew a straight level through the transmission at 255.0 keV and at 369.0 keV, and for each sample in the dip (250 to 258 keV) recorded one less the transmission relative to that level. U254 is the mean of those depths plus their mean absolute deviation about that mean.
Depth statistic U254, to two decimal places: 0.11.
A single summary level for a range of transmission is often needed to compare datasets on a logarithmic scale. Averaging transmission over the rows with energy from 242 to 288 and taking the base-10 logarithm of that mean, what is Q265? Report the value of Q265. 1.13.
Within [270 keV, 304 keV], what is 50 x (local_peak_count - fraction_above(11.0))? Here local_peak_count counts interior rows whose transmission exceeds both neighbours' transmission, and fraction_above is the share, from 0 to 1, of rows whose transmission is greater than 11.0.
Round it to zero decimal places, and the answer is 150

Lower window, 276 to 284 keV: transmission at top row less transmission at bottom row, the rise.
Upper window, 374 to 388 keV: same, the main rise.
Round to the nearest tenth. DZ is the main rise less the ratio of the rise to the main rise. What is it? -1.0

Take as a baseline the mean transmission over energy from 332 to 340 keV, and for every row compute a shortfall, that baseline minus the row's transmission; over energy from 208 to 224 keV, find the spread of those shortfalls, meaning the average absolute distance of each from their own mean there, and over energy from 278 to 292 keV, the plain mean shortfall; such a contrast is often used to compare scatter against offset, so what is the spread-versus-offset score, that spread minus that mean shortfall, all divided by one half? 15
